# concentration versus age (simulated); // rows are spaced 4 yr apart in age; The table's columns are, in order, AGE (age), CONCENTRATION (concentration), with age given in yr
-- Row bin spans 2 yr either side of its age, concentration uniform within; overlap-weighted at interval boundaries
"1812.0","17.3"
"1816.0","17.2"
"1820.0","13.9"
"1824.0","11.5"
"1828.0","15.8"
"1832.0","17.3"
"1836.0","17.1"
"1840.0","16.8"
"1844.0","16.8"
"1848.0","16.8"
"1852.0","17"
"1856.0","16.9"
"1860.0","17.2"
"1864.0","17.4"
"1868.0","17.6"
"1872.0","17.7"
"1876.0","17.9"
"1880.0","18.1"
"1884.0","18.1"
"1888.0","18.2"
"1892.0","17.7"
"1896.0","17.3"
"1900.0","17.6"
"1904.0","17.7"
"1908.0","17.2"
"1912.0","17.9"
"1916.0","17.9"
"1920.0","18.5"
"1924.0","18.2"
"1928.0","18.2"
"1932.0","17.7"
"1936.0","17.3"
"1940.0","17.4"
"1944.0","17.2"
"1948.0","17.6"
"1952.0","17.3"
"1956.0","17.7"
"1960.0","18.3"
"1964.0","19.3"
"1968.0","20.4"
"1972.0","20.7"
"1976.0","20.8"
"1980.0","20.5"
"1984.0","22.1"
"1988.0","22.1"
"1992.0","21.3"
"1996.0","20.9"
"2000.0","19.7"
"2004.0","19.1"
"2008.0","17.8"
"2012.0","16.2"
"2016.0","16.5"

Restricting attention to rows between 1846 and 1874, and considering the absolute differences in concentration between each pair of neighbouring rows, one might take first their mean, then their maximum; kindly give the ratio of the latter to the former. 1.64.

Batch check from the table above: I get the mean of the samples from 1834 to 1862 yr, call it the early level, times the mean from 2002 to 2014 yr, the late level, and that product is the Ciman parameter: 300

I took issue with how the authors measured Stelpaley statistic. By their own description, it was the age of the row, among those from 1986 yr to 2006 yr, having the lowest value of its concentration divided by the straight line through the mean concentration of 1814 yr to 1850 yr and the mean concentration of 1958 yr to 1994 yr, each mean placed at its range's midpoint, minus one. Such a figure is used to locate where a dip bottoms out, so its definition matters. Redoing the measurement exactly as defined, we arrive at 2004.0 yr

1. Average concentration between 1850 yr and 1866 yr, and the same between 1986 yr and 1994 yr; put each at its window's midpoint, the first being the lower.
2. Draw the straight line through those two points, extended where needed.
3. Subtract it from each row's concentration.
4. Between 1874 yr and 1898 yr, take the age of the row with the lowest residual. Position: 1896.0 yr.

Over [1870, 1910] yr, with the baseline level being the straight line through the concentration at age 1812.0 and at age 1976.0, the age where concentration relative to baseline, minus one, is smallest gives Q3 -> 1908.0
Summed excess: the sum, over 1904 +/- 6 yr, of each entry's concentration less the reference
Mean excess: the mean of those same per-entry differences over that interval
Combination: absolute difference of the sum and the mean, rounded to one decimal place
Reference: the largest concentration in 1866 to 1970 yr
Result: 5.8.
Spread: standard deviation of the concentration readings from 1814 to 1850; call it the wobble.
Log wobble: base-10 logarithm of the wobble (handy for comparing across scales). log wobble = 0.3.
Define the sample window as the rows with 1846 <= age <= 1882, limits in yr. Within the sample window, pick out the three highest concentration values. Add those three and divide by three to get 17.9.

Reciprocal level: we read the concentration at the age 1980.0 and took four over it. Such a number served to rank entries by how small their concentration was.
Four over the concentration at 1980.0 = 0.195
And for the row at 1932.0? 0.226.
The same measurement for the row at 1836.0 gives 0.234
